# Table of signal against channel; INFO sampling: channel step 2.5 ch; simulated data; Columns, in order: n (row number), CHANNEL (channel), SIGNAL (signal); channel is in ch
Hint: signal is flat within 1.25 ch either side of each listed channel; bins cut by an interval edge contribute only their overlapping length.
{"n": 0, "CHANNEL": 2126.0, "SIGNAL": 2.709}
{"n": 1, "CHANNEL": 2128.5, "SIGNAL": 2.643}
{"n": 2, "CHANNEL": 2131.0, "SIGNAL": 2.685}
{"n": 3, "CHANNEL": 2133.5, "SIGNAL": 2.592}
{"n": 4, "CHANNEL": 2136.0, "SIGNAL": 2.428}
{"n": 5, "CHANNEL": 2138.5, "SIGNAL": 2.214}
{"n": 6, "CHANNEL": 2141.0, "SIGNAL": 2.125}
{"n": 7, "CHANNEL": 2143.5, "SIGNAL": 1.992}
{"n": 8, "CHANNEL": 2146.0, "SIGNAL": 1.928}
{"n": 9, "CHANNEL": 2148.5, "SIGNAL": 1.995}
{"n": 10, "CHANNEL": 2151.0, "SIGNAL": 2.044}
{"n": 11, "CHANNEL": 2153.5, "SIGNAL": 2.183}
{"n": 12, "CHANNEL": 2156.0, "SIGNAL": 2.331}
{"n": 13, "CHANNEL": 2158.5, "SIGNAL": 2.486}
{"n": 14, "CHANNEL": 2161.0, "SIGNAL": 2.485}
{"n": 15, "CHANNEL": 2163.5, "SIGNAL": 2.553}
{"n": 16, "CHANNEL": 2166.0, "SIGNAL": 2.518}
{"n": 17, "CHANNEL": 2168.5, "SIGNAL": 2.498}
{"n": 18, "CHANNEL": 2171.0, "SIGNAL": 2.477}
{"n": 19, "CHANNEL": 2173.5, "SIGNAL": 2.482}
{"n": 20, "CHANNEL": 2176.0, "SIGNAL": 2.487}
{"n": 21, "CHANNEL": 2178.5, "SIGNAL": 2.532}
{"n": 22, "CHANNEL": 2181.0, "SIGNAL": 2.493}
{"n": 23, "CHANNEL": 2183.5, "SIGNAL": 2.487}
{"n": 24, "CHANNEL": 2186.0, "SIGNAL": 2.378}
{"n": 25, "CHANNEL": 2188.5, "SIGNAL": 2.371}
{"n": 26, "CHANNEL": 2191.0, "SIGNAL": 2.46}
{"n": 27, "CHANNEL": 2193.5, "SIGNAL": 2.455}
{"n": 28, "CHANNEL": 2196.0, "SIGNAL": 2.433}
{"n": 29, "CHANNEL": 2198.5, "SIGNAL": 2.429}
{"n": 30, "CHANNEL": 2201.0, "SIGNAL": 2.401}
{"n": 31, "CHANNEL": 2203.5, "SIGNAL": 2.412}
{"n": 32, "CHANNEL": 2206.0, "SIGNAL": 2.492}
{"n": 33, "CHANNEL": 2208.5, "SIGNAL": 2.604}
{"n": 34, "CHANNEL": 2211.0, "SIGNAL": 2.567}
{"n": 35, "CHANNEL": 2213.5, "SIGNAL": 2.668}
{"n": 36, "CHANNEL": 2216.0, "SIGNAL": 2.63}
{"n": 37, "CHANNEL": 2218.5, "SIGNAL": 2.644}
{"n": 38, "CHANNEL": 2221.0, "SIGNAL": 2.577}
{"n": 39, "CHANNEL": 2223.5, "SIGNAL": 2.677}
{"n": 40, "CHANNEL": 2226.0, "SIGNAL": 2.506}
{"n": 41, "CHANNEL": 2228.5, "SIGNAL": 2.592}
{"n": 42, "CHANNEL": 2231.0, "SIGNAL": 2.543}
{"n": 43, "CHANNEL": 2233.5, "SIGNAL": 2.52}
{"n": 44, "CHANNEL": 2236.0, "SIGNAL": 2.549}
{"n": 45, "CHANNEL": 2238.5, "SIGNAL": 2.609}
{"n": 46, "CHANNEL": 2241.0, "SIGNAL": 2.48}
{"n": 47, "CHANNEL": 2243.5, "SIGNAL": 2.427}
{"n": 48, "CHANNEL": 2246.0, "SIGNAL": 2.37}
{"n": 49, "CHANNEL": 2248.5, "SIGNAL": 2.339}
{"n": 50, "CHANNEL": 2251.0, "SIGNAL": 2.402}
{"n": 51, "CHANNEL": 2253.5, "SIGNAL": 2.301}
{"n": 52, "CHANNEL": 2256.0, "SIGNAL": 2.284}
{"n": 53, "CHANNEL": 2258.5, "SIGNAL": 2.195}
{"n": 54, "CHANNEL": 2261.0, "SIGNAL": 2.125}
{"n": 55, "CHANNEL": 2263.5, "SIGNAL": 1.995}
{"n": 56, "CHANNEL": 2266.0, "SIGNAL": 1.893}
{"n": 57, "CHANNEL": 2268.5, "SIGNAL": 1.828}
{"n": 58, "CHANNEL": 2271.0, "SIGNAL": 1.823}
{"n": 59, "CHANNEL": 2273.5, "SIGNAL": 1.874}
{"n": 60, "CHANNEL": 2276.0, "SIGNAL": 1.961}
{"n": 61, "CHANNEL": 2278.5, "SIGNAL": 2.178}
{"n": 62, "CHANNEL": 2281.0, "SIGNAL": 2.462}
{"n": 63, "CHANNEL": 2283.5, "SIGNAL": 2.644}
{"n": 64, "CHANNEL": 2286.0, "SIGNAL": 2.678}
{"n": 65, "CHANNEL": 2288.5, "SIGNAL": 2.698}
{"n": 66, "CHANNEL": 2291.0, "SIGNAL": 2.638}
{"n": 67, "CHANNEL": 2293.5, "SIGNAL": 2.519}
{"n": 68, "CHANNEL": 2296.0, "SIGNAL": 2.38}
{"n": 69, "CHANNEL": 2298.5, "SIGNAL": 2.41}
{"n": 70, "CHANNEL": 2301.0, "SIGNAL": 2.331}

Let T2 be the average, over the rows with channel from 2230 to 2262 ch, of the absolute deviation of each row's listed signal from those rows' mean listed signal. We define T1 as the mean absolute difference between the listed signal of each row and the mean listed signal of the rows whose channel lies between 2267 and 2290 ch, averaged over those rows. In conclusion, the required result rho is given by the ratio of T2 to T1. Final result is 0.34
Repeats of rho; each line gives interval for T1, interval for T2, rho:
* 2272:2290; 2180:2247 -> 0.26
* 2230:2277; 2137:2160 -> 0.61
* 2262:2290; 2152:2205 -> 0.19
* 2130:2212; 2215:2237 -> 0.33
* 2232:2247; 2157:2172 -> 0.33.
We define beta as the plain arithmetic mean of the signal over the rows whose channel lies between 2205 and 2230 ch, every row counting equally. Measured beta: 2.60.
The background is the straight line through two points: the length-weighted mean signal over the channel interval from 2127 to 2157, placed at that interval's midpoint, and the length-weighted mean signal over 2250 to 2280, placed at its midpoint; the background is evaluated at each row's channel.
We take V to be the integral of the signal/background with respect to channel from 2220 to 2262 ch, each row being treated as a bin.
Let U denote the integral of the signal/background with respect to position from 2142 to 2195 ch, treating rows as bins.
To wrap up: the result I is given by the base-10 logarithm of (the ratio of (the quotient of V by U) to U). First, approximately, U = 56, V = 48.6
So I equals -1.82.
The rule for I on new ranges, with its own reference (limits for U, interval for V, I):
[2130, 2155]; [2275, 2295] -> -1.39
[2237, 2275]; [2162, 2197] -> -1.61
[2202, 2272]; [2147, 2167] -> -2.48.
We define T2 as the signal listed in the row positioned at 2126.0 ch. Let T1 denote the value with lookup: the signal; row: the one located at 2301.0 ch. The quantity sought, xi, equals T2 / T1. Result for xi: 1.162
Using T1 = 2.331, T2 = 2.709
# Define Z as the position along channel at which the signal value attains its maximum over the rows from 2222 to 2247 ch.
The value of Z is 2223.5 ch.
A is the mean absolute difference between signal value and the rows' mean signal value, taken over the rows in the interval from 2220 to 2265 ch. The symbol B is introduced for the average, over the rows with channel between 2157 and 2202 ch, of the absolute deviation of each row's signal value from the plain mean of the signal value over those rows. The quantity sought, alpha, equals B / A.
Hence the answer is 0.3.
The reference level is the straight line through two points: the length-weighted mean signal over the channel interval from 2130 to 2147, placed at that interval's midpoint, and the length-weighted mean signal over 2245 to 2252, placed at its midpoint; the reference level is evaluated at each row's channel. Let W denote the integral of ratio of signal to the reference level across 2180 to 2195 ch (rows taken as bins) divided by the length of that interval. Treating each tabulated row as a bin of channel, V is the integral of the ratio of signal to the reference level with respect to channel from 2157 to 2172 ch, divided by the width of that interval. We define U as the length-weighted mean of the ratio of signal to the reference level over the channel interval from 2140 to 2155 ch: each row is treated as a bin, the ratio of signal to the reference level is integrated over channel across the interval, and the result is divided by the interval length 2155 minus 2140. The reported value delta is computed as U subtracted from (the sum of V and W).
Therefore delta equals 1.24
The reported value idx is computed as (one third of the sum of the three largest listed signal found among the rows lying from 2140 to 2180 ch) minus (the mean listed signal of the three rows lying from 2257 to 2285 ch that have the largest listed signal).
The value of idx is 0.10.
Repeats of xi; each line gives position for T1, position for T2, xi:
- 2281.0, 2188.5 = 0.963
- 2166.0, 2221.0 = 1.023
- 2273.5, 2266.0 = 1.010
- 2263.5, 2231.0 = 1.275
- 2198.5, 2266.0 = 0.779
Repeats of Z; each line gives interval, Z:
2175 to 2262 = 2223.5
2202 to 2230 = 2223.5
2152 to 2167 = 2163.5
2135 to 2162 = 2158.5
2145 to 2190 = 2163.5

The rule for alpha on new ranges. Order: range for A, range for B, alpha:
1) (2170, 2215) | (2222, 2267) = 3.1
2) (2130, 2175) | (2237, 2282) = 1.0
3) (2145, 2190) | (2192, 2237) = 0.5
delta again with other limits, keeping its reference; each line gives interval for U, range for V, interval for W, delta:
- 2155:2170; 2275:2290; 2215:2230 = 1.05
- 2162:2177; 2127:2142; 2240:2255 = 1.00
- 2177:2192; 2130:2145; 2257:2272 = 0.80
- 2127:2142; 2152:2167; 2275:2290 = 0.99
